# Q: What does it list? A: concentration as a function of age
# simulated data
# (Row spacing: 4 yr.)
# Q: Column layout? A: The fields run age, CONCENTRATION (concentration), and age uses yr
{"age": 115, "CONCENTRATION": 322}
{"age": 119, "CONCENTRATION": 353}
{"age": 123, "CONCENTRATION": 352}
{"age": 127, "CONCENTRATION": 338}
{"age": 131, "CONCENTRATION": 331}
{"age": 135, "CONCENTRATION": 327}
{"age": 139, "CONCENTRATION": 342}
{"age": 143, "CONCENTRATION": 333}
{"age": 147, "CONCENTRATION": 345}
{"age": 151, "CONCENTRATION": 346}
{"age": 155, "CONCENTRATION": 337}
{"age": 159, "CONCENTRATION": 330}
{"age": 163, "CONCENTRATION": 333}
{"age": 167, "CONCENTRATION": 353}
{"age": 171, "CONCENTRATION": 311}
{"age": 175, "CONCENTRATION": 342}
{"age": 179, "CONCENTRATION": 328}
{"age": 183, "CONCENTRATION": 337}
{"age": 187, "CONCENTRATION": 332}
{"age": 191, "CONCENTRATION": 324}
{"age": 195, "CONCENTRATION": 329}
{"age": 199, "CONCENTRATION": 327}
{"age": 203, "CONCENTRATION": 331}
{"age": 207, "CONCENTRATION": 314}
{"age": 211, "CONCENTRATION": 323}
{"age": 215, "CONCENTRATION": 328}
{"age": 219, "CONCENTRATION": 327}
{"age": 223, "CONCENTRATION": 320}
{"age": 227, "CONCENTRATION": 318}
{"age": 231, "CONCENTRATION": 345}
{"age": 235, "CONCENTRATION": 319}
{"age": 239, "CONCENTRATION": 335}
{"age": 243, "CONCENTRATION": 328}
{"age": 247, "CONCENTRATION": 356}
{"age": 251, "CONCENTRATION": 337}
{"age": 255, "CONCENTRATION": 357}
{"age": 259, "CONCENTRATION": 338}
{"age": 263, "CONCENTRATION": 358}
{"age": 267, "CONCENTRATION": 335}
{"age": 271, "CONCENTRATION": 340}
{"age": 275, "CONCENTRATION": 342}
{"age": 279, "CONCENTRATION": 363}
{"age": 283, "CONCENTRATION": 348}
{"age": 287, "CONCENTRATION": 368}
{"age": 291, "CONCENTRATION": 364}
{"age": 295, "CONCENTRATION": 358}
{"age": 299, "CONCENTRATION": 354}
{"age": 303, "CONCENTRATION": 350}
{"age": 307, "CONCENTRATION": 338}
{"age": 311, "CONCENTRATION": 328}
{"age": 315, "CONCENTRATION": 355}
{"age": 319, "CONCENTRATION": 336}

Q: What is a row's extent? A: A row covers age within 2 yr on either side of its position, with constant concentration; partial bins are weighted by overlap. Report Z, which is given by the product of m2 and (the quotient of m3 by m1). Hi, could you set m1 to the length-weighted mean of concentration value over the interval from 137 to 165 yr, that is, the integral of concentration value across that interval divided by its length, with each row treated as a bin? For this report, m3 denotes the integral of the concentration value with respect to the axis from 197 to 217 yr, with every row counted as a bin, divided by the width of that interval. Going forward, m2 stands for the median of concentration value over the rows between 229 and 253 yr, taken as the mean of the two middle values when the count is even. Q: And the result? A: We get 323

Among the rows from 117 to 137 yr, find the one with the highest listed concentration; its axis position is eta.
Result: 119 yr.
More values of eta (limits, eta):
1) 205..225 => 215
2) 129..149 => 147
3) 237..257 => 255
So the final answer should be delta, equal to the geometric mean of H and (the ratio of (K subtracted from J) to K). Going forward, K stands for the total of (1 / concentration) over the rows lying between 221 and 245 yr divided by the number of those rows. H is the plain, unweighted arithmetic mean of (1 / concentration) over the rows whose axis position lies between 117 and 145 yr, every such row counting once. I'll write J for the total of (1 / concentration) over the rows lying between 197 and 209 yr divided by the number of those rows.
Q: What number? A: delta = 0.0055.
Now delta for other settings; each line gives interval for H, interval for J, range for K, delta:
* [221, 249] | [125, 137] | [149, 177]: 0.0057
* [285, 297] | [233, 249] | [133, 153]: 0.0061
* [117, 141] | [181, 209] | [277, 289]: 0.0169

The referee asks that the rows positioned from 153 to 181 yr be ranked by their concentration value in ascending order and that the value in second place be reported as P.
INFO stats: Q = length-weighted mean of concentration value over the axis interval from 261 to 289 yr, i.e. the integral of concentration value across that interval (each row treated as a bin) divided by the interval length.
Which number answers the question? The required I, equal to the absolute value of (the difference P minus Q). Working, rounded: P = 328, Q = 351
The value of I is 23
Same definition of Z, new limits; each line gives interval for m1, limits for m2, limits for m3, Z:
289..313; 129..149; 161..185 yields 319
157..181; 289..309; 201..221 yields 345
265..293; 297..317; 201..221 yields 323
